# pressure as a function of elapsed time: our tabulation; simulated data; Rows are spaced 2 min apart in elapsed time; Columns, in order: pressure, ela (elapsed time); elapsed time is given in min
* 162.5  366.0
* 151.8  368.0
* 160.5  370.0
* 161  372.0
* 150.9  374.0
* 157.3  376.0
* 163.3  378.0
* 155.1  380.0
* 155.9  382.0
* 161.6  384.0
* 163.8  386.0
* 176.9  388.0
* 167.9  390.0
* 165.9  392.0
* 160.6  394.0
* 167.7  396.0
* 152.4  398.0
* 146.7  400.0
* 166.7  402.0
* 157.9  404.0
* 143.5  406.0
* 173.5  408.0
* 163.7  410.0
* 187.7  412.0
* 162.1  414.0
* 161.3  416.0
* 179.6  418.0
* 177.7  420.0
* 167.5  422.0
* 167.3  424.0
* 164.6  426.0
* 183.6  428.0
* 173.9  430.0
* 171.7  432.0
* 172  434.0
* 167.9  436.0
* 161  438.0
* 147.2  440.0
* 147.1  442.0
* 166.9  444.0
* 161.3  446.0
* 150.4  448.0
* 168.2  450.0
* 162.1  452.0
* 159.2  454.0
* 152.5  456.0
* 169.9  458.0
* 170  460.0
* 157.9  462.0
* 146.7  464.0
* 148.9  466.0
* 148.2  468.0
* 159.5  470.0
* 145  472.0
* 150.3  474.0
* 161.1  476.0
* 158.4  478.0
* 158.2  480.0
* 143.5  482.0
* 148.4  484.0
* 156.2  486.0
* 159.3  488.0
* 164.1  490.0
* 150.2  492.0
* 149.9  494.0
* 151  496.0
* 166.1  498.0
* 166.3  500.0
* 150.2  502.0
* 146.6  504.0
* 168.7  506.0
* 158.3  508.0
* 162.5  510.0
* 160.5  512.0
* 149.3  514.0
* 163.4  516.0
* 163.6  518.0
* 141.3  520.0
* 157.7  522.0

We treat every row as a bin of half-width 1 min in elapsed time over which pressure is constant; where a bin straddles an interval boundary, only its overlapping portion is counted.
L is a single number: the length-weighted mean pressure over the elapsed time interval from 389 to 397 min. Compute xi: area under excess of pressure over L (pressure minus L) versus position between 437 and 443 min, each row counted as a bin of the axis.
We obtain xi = -83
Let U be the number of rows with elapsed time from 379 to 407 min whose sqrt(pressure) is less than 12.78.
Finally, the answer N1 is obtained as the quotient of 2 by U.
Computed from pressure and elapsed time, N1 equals 0.25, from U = 8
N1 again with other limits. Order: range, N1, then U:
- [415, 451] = 0.33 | 6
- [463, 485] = 0.18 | 11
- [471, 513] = 0.12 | 17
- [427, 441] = 1.00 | 2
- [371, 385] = 0.29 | 7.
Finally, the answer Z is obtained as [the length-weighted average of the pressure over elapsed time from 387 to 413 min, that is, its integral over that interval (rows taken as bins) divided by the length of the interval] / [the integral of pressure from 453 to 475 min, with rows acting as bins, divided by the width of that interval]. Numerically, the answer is 1.06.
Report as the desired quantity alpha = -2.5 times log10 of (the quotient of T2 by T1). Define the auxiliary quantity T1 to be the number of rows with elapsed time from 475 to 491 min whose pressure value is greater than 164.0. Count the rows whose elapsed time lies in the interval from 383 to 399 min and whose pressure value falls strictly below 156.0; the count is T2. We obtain 0.0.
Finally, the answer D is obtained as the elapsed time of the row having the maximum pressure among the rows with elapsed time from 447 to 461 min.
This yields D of 460.0 min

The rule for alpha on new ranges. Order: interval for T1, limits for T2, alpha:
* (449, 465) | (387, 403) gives 0.4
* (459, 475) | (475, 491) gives -0.8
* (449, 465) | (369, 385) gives 0.0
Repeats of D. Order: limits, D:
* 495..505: 500.0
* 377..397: 388.0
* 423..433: 428.0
